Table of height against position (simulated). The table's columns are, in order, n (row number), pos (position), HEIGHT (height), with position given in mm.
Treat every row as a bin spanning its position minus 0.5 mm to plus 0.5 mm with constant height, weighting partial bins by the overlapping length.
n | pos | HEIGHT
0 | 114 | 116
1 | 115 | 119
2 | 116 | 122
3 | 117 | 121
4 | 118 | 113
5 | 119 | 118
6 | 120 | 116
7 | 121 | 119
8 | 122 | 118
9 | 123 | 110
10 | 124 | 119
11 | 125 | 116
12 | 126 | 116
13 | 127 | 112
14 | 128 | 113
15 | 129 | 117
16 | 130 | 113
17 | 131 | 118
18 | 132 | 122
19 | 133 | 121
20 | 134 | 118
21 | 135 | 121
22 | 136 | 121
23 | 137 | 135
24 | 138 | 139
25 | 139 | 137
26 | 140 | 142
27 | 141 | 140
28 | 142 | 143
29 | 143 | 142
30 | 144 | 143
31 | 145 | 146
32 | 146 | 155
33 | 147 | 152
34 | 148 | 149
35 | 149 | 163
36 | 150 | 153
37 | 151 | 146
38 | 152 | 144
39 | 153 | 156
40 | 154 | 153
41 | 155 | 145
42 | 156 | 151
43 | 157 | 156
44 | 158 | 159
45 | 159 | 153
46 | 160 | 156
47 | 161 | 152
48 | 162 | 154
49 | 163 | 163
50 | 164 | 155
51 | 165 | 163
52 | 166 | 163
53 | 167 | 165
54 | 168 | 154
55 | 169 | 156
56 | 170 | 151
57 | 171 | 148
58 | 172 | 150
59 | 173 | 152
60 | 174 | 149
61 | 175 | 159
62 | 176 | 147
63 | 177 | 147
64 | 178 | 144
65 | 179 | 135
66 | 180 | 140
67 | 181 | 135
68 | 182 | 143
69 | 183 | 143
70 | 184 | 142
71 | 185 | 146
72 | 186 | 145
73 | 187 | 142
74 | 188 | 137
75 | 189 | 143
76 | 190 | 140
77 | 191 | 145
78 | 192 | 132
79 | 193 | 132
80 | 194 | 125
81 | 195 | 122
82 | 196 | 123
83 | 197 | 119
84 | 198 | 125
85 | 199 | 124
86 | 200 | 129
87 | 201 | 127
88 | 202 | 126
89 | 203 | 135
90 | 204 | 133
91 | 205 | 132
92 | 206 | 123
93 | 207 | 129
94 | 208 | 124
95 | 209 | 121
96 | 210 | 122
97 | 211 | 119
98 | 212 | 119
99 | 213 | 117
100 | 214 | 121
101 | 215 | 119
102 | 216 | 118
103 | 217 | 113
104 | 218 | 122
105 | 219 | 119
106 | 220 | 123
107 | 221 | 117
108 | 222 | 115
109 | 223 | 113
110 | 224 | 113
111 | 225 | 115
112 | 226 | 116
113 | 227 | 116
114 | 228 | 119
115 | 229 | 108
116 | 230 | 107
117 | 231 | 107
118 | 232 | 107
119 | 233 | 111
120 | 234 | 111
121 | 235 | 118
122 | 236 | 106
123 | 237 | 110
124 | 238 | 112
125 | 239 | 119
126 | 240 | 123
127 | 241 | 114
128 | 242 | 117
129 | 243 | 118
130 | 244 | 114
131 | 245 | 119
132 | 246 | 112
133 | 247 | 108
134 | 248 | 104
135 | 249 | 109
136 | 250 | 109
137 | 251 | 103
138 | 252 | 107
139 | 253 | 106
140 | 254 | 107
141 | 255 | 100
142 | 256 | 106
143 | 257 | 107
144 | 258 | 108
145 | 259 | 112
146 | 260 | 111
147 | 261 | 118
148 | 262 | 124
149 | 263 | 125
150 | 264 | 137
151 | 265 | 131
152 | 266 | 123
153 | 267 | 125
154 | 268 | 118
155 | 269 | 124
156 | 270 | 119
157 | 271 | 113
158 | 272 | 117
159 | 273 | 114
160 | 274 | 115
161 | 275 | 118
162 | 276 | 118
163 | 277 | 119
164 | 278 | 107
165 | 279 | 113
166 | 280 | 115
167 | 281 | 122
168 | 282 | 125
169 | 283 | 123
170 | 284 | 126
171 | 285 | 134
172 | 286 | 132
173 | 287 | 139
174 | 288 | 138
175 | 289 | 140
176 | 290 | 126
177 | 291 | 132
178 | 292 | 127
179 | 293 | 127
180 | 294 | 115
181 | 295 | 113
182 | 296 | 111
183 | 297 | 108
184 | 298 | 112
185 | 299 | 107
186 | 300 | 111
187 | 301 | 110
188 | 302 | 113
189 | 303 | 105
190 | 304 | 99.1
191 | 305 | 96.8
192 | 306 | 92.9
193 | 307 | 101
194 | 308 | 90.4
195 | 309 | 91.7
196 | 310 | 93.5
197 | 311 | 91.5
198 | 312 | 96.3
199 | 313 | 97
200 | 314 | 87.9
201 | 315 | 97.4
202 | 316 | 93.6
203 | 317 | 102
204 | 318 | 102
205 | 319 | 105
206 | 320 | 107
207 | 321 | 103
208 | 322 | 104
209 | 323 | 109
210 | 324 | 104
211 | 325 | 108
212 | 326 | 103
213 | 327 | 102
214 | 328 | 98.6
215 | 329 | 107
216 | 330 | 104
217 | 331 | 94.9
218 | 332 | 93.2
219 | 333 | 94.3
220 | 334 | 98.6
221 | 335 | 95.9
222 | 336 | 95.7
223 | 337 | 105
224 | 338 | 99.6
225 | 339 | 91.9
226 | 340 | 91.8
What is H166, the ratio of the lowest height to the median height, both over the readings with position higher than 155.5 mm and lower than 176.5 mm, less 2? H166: -1.05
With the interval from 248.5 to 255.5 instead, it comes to -1.07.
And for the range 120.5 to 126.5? -1.06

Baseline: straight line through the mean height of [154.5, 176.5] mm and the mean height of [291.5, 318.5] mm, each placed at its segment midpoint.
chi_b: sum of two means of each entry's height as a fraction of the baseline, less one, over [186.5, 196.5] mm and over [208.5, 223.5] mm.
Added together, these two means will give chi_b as -0.20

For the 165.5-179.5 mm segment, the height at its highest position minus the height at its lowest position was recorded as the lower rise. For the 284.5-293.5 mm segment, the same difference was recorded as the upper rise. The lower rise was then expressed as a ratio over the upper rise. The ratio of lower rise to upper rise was 4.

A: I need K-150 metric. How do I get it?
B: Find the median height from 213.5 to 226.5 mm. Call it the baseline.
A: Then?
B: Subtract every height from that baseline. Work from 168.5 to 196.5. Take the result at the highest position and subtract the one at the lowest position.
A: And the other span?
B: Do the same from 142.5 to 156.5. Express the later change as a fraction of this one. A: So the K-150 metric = -3.7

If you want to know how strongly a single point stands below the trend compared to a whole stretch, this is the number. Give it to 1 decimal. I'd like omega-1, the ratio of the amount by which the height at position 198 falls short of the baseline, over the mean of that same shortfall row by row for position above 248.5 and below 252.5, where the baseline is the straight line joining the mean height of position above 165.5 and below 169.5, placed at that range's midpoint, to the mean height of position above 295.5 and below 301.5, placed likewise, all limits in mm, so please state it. 1.1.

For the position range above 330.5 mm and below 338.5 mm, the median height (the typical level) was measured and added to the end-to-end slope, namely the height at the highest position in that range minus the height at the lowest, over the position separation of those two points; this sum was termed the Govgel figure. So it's 96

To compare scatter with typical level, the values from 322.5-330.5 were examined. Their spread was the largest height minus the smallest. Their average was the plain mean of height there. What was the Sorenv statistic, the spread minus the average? -94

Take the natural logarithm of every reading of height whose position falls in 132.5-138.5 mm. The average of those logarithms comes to 4.833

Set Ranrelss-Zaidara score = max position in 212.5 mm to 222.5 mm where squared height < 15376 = 222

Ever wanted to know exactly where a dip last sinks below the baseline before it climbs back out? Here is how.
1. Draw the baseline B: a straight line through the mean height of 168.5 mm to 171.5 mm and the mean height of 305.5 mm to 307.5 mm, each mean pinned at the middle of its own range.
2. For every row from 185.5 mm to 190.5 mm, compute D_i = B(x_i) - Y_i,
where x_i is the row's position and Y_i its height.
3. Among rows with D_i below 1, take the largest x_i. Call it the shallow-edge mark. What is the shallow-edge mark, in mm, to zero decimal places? 186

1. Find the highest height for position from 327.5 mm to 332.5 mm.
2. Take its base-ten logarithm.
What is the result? 2.03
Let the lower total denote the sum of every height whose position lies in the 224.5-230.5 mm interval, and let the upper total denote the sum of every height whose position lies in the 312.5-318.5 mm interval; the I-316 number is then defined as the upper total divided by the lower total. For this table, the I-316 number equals 0.85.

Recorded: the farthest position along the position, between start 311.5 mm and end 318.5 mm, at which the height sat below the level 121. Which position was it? 318 mm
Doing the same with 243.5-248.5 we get 248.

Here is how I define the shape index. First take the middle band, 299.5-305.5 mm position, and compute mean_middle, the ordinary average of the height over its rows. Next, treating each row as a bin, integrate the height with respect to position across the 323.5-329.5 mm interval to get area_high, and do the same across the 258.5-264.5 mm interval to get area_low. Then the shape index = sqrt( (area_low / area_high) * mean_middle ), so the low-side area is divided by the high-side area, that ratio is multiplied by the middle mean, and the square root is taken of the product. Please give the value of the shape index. 11.1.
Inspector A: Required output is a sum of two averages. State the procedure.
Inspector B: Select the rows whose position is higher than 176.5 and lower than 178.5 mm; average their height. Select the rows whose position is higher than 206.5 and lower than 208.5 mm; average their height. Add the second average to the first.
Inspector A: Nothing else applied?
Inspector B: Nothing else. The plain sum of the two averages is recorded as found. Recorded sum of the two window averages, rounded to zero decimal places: 272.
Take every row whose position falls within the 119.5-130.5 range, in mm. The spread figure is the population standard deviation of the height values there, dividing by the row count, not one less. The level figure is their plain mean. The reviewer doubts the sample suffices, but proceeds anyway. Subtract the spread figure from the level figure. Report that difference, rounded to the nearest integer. 113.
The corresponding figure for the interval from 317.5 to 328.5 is 101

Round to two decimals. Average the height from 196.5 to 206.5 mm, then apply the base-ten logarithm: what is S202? 2.10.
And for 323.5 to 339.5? 2.00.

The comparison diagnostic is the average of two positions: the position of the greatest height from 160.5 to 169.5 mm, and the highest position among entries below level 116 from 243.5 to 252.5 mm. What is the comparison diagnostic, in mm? 209.5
